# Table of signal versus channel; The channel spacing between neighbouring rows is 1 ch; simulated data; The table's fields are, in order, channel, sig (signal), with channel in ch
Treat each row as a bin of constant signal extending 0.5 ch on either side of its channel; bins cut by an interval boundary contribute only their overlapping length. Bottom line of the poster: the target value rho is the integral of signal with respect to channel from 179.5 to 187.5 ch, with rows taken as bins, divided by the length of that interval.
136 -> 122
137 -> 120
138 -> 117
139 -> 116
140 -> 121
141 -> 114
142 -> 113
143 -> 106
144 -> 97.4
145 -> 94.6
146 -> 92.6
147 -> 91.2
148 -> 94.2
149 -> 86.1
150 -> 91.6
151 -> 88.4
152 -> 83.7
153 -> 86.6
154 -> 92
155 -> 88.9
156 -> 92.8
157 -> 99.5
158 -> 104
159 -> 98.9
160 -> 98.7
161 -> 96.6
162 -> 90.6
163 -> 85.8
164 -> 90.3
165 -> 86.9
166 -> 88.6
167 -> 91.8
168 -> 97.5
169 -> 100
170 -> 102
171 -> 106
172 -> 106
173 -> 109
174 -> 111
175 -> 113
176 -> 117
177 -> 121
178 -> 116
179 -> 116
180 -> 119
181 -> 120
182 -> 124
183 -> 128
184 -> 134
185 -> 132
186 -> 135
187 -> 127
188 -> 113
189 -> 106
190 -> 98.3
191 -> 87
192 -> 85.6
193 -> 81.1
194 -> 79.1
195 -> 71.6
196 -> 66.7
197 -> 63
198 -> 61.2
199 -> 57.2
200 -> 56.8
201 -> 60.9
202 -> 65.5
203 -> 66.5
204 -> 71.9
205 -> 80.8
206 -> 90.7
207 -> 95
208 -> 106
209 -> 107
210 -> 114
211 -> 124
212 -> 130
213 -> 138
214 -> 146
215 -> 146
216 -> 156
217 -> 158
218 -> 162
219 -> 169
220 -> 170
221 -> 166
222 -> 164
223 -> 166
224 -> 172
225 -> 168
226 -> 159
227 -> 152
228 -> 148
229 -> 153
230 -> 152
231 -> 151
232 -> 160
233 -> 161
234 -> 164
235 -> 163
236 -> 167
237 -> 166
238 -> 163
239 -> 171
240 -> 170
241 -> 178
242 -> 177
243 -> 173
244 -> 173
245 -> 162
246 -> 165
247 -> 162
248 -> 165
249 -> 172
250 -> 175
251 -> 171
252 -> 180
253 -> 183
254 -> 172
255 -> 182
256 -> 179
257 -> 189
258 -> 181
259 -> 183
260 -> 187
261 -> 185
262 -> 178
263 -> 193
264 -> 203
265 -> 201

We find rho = 127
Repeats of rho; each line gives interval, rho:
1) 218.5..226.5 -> 167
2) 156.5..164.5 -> 96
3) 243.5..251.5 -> 168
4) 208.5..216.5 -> 133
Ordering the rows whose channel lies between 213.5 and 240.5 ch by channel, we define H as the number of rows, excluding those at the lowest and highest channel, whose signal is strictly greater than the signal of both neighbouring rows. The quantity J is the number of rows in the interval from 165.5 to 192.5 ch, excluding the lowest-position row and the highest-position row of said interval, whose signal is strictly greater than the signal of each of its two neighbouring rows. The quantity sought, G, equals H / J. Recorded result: 2.0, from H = 6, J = 3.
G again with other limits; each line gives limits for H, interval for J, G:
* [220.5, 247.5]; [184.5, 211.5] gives 7.0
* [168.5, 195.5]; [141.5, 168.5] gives 0.6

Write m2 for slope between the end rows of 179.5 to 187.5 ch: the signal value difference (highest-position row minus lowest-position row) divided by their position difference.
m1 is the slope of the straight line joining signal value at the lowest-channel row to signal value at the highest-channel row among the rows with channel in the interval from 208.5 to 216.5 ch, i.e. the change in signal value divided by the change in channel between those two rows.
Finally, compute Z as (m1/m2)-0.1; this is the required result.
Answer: 6.0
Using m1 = 7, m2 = 1.1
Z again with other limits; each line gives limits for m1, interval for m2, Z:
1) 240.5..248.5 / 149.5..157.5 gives -1.7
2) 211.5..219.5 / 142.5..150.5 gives -2.8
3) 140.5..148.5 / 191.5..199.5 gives 0.6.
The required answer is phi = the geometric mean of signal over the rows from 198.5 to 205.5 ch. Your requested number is 65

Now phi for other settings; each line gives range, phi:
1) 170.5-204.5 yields 94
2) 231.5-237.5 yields 163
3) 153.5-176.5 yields 98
